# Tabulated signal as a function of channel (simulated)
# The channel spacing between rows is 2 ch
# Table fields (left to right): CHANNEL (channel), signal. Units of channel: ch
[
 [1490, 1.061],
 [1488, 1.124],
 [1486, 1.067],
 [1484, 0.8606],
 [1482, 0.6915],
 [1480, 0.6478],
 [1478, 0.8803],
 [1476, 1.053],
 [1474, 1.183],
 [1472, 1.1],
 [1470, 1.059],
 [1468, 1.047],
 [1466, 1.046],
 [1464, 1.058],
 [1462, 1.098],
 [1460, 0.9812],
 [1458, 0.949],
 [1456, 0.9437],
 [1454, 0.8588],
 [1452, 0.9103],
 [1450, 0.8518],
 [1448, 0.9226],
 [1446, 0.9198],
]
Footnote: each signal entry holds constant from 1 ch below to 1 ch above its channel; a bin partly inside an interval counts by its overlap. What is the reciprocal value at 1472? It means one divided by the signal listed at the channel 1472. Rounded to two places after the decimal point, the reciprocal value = 0.91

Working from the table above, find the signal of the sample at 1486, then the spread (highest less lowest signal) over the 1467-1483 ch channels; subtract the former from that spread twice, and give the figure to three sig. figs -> -1.60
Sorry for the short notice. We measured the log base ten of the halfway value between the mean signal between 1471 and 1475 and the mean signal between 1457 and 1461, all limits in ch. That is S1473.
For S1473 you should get 0.023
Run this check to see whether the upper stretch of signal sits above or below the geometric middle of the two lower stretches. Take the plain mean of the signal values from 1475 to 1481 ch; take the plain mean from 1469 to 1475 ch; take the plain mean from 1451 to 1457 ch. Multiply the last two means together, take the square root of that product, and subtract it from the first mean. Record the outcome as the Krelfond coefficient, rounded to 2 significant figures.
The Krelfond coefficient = -0.14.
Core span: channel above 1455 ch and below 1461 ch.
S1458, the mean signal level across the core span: 0.96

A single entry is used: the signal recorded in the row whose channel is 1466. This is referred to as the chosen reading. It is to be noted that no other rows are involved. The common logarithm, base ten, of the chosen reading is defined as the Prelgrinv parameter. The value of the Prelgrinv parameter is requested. 0.0195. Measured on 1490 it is 0.0257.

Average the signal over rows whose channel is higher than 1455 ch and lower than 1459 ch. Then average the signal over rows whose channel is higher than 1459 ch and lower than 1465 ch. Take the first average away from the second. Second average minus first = 0.10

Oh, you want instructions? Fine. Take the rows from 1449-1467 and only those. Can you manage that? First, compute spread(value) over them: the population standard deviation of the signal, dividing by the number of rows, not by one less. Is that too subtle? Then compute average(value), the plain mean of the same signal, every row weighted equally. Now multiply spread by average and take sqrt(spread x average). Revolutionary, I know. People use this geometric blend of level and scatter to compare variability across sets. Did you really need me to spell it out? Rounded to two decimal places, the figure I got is 0.28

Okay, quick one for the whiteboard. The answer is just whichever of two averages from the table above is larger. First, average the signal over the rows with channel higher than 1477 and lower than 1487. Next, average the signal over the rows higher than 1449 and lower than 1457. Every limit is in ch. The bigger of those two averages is 0.89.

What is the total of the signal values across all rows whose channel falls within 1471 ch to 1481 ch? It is 4.9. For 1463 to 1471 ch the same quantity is 4.2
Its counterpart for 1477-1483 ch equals 2.2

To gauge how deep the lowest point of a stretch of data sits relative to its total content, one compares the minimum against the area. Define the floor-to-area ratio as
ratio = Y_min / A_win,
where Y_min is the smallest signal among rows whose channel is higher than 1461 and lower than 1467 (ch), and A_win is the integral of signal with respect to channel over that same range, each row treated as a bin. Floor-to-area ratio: 0.16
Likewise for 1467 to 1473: 0.16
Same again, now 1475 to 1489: 0.05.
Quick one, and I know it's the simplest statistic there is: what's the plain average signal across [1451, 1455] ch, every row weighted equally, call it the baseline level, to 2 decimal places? 0.88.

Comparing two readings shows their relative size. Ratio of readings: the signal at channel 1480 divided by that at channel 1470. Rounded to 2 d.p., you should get 0.61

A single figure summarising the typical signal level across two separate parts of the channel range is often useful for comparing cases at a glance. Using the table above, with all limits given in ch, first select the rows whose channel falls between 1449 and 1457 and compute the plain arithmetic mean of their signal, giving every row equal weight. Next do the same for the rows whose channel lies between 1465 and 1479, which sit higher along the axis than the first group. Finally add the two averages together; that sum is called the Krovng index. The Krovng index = 1.94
